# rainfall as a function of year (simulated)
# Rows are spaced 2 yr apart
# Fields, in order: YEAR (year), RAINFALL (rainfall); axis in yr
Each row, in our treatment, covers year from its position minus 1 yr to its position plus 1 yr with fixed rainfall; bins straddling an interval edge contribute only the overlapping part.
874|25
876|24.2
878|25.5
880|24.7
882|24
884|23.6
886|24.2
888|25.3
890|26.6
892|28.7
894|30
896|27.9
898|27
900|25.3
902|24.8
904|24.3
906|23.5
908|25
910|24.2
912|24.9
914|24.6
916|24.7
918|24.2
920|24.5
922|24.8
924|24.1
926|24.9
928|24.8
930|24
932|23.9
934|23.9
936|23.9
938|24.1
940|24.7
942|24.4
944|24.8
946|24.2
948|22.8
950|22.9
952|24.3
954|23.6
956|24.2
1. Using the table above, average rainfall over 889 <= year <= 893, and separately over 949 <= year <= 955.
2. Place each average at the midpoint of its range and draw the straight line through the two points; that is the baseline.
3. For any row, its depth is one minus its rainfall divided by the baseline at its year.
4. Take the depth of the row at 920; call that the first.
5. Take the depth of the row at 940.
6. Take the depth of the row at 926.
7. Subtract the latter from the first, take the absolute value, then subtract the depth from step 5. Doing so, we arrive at 0.043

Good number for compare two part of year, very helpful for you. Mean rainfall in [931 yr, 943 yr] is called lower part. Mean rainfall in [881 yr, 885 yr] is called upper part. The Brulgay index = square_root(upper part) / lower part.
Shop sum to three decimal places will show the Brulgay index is 0.202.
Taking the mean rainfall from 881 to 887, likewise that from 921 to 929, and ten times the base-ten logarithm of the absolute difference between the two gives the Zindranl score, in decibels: -1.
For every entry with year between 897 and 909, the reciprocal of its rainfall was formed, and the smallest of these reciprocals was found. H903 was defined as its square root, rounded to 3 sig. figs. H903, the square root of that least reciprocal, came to 0.192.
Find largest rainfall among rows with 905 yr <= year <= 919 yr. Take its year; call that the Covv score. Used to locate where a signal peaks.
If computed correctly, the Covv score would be 908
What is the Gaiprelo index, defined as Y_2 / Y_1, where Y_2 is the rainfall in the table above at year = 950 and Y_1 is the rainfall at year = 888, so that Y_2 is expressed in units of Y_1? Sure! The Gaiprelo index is 0.91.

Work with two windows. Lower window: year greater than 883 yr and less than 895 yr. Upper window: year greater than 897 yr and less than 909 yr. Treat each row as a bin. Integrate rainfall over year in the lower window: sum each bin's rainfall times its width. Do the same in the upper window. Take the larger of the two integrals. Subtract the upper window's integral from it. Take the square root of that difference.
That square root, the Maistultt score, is 4.1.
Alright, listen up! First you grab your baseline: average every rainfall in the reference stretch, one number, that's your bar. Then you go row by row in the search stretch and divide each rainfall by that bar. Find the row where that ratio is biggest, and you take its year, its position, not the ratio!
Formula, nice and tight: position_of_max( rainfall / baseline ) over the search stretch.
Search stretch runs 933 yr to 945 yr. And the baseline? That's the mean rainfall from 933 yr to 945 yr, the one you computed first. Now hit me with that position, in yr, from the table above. 944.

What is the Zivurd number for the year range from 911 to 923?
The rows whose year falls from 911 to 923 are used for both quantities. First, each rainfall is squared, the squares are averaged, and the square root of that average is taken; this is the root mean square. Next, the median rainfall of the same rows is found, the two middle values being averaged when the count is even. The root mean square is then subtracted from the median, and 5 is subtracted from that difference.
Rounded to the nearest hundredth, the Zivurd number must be -4.97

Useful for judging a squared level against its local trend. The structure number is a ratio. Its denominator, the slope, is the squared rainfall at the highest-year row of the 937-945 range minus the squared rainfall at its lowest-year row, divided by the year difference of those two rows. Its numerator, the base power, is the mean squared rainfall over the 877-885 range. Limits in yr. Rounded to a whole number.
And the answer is 105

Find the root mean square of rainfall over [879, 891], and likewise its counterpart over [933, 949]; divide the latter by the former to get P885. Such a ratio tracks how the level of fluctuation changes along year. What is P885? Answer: 0.97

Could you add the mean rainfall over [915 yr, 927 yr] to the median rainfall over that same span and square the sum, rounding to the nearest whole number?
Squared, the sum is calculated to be 2414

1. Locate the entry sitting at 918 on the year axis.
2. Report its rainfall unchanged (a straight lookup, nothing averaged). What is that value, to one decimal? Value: 24.2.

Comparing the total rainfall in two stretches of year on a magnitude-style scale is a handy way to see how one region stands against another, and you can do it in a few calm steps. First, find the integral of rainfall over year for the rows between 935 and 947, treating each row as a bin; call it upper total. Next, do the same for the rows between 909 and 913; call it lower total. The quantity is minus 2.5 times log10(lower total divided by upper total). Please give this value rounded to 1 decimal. 1.2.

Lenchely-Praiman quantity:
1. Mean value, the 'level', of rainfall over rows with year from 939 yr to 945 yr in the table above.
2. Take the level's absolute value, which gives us 24.6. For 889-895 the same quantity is 28.4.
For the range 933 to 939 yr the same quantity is 24.0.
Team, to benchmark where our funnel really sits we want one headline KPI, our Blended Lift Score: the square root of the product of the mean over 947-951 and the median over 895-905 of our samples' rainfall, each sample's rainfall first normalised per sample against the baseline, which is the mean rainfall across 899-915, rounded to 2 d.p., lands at 0.98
